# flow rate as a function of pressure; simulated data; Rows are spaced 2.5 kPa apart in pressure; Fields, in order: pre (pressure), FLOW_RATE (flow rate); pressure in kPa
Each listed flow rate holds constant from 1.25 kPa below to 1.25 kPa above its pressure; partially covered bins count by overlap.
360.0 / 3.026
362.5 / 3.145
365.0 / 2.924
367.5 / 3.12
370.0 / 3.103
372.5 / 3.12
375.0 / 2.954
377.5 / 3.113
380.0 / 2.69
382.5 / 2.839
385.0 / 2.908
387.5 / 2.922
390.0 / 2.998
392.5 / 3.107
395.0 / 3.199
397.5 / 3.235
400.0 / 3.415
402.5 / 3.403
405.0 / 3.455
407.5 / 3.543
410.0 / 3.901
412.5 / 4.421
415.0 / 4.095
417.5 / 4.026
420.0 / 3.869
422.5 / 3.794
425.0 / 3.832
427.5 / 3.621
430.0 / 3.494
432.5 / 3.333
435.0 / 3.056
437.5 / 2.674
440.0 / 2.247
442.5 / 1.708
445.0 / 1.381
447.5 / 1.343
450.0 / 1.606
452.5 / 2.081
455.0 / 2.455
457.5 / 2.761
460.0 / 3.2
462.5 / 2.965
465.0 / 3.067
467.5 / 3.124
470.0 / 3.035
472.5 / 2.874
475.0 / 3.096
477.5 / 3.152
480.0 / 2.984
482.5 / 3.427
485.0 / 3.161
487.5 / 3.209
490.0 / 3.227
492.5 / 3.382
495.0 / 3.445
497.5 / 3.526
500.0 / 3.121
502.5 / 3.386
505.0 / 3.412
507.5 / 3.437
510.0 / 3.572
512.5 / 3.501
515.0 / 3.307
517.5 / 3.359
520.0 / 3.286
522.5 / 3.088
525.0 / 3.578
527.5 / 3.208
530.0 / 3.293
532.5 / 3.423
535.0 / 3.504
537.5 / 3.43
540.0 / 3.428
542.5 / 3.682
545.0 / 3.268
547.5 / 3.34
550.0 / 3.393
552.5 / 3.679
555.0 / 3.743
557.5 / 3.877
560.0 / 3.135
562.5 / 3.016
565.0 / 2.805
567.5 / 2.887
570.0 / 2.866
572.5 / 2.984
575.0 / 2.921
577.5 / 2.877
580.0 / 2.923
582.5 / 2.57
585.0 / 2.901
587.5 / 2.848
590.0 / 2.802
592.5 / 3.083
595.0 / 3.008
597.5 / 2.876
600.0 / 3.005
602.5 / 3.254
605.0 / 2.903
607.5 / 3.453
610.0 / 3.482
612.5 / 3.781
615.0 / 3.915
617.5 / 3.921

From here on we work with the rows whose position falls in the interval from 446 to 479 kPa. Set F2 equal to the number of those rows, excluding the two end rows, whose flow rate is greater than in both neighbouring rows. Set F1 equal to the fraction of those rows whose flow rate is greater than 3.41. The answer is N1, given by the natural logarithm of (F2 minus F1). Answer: 0.7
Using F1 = 0.00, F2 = 2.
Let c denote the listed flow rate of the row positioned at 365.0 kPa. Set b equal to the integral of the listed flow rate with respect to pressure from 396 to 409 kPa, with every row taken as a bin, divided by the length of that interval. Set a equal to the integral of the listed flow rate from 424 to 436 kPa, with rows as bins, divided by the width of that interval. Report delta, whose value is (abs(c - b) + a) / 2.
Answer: 2.0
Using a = 3.5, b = 3.4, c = 2.924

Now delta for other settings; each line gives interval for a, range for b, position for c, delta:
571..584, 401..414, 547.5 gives 1.6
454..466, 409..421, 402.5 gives 1.8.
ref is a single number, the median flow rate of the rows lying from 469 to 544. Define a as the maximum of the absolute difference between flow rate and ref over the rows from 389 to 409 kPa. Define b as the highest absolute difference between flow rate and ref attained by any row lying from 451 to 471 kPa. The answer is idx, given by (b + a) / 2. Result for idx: 0.83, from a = 0.37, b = 1.29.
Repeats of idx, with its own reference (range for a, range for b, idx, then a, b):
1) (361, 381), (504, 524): 0.48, 0.68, 0.28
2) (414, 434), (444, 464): 1.38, 0.72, 2.03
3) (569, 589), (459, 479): 0.65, 0.80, 0.50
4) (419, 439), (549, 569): 0.63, 0.70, 0.57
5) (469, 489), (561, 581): 0.53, 0.50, 0.57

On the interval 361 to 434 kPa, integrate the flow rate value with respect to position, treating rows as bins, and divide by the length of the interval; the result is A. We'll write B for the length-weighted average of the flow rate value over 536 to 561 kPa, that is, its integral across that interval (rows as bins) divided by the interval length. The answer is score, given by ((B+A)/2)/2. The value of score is 1.7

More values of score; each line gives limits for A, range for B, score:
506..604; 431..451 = 1.4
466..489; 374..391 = 1.5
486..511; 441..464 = 1.4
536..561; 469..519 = 1.7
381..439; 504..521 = 1.7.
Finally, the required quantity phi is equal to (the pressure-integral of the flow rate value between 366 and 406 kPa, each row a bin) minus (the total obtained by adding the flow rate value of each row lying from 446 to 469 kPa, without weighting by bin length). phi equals 101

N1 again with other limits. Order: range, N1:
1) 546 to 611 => 1.9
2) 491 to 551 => 1.7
